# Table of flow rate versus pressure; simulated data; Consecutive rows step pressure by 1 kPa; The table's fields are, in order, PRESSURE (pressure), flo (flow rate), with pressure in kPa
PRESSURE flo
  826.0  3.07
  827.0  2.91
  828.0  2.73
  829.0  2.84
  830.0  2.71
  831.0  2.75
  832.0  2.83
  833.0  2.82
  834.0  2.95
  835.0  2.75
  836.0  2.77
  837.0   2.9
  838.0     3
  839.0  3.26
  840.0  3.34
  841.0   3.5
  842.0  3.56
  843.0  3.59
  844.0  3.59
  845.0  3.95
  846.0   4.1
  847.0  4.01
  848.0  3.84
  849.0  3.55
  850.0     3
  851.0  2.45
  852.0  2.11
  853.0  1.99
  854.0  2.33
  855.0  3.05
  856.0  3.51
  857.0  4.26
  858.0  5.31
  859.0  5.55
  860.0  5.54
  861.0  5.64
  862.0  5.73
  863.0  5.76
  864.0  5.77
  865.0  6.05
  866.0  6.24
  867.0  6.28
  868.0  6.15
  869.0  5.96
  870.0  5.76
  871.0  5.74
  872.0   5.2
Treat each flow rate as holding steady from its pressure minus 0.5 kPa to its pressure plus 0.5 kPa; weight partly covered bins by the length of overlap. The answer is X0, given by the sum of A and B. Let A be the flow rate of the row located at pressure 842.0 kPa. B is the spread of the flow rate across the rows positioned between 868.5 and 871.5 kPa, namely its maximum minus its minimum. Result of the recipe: 3.8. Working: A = 3.56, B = 0.22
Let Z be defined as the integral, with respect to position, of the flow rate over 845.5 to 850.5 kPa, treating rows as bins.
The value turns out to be 18.5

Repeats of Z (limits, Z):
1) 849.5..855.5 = 14.9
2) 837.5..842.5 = 16.7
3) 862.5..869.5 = 42.2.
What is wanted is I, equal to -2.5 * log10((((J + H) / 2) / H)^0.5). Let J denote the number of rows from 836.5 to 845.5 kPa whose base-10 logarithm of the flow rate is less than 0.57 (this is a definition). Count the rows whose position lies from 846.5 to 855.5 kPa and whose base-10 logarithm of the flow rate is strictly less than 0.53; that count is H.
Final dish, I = -0.08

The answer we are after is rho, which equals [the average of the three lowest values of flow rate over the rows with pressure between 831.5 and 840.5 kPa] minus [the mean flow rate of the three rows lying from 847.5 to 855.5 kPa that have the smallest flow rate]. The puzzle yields 0.6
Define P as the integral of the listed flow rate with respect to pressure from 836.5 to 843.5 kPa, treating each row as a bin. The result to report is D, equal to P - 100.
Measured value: -77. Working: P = 23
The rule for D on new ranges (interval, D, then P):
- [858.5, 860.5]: -89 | 11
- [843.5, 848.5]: -81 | 19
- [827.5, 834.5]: -80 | 20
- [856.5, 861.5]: -74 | 26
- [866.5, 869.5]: -82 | 18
